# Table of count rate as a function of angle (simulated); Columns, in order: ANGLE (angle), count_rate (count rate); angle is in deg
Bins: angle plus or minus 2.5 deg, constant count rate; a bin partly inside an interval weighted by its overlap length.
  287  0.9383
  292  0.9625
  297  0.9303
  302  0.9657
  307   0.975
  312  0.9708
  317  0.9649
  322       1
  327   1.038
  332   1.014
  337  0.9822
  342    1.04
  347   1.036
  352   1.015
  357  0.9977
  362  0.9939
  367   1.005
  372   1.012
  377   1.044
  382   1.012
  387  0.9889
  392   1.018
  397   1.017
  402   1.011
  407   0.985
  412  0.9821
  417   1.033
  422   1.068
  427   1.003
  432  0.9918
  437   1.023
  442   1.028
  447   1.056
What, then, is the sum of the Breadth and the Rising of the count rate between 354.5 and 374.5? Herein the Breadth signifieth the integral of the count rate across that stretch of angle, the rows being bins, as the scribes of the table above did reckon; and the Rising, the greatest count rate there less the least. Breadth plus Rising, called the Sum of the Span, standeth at 20.1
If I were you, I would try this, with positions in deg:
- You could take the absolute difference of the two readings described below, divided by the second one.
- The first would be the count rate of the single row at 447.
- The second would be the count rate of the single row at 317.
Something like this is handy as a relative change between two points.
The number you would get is 0.09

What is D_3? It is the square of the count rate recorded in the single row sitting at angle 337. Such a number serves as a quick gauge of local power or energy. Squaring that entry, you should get 0.96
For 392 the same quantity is 1.04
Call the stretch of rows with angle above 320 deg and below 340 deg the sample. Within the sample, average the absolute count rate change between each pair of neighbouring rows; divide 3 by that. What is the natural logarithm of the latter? 4.56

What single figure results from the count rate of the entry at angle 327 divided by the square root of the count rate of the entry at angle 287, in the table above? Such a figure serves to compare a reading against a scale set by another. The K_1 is 1.07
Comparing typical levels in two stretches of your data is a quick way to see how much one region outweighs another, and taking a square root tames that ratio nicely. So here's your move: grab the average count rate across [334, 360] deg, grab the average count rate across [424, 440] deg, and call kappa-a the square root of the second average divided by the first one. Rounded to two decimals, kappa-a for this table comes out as 1.00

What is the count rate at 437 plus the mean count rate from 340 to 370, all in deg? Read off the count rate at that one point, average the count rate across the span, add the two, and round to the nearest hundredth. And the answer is 2.04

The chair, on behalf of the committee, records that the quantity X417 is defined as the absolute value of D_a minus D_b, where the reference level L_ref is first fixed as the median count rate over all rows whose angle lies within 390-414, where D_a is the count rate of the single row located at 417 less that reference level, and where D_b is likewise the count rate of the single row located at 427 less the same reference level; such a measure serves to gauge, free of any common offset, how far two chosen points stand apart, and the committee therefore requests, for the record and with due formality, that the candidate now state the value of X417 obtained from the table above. 0.030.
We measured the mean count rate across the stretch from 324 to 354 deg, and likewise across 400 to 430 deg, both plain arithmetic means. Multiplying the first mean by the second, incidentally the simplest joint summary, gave 1.03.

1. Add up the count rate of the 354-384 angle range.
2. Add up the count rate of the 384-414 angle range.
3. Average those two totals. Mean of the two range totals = 6.03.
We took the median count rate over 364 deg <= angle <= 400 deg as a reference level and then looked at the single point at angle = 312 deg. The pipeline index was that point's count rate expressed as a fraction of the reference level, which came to 0.96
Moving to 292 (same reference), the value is 0.95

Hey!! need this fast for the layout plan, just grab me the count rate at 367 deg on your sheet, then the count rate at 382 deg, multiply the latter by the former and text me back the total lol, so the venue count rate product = 1.02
